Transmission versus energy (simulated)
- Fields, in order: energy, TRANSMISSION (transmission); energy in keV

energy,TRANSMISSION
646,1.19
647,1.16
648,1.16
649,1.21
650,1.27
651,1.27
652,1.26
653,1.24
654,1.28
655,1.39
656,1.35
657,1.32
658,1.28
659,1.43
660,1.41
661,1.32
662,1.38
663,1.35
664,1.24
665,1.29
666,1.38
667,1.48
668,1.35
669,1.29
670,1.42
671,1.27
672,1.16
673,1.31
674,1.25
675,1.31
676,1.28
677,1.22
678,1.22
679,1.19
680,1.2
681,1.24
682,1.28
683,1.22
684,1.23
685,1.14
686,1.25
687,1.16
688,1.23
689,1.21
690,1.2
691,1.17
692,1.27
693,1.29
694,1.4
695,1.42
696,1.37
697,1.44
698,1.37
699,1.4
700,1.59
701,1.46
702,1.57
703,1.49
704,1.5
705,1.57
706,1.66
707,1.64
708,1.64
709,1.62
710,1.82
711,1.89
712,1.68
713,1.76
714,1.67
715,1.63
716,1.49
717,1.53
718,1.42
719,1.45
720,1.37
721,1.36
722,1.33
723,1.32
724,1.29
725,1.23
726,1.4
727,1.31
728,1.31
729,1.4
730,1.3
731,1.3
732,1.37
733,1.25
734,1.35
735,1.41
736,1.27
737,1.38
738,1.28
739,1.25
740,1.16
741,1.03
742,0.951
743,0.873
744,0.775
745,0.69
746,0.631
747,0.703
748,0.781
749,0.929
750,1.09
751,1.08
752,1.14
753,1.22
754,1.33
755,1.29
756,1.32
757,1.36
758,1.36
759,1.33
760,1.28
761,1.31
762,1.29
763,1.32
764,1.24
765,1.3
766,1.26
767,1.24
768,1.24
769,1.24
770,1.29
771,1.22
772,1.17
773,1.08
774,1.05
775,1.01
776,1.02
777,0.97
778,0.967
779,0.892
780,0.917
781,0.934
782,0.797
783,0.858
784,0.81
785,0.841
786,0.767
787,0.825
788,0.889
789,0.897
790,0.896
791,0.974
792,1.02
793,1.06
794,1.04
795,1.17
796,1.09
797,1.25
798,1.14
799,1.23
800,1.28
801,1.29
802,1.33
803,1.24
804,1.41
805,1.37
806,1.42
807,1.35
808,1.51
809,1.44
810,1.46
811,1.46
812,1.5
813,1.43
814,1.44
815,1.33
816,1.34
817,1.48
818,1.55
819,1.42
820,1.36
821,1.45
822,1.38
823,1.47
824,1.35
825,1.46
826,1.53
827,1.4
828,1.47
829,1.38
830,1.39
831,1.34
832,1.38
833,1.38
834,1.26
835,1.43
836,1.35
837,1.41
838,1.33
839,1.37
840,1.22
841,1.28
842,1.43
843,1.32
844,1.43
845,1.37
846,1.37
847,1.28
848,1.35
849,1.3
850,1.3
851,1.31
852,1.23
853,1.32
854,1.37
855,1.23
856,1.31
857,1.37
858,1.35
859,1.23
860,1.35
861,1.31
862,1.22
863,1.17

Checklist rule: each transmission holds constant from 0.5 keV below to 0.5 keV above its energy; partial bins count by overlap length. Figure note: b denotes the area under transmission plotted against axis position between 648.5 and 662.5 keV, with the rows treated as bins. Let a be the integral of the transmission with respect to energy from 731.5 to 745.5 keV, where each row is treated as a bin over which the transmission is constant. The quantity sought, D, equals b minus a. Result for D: 2.4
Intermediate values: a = 16.0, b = 18.4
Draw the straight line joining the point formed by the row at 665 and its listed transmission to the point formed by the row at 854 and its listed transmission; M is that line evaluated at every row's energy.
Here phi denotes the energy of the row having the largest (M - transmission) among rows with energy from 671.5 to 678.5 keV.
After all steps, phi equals 672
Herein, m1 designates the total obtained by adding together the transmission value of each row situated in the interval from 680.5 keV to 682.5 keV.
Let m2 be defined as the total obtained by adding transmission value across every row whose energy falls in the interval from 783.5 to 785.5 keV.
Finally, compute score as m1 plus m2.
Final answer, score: 4.2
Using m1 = 2.52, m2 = 1.7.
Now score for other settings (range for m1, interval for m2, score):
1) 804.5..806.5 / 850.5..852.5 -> 5.3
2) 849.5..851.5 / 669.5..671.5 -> 5.3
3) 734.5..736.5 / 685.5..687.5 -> 5.1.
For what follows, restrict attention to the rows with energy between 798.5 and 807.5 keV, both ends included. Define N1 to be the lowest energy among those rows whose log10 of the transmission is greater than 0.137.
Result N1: 804 keV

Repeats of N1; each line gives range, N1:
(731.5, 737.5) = 735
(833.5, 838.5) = 835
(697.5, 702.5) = 699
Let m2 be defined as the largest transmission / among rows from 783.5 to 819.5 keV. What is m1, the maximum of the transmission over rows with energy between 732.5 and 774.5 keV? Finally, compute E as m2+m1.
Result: 2.96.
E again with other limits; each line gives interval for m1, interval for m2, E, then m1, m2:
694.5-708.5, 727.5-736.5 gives 3.07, 1.66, 1.41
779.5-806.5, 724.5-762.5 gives 2.83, 1.42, 1.41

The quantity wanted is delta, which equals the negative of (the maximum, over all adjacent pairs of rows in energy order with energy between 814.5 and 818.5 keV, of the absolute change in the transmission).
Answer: -0.14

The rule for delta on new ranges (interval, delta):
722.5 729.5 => -0.17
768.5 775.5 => -0.09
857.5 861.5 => -0.12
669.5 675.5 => -0.15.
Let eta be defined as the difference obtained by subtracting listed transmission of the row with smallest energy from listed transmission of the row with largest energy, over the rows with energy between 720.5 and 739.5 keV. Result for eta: -0.11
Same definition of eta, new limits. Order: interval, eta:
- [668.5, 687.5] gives -0.13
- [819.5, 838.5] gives -0.03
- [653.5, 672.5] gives -0.12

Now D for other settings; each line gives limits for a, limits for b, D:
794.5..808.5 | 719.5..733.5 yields 0.5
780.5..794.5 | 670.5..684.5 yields 4.8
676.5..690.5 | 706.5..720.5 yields 5.6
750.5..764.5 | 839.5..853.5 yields 0.6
